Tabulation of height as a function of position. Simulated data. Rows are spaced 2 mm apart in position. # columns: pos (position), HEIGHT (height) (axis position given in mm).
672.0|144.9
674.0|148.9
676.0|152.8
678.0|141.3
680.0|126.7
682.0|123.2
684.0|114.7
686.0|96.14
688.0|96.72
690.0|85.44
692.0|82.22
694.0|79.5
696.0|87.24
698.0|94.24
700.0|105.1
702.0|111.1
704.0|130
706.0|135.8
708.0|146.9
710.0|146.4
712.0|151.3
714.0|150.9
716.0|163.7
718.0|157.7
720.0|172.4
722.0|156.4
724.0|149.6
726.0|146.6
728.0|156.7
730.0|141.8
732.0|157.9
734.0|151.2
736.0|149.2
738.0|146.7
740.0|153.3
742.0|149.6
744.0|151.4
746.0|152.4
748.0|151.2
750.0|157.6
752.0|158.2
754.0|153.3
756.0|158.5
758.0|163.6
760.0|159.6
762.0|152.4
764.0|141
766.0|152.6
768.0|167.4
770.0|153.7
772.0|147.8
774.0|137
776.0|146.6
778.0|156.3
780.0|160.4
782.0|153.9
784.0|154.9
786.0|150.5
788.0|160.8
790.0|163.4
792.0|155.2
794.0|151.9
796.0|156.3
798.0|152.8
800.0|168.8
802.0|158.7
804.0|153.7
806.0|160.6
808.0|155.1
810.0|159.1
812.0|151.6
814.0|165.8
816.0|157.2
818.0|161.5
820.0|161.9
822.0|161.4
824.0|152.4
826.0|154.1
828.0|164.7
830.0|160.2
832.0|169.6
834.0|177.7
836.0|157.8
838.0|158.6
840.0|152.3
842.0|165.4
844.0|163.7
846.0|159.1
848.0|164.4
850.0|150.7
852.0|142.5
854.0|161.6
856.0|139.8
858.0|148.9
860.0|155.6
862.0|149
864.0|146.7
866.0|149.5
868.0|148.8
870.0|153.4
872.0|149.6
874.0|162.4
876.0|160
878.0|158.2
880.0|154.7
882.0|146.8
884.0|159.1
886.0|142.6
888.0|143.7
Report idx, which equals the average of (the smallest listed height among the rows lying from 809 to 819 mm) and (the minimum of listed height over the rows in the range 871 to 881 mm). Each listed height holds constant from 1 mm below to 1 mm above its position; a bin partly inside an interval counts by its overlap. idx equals 151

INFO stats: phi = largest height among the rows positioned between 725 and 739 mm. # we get 157.9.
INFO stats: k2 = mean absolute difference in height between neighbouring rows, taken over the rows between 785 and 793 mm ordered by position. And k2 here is 7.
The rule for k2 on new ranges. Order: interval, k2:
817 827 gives 3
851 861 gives 14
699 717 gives 8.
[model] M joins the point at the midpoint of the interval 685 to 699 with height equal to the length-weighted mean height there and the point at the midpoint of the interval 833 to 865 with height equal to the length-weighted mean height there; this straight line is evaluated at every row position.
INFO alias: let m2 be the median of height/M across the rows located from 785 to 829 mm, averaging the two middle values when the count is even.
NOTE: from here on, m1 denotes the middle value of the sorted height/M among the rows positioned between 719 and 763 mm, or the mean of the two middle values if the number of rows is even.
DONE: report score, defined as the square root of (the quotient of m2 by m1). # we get 0.91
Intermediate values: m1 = 1.4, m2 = 1.14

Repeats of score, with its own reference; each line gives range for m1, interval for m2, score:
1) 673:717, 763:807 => 0.92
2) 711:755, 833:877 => 0.83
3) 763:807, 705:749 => 1.10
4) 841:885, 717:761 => 1.22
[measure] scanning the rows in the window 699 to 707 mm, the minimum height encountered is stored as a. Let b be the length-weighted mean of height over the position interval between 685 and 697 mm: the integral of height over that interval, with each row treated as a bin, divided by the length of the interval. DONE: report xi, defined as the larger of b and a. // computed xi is 105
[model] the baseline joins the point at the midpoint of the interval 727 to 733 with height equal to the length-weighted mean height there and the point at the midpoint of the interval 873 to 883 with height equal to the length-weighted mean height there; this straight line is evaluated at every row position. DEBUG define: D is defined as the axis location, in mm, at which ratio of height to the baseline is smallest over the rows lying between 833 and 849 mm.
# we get 840.0 mm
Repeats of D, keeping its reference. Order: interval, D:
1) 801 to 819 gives 812.0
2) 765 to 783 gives 774.0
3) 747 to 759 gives 748.0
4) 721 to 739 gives 730.0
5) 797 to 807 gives 798.0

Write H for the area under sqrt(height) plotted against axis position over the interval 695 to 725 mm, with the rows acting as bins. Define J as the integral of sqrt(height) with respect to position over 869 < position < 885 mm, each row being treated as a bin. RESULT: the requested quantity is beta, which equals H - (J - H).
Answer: 500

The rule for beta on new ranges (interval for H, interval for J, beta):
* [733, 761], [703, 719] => 500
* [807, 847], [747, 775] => 666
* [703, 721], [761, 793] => 45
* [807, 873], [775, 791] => 1452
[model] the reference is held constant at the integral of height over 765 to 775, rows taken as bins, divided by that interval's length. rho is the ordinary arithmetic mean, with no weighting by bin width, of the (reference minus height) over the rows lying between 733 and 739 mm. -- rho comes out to 3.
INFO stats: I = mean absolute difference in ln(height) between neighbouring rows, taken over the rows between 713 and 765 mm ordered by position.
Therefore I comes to 0.044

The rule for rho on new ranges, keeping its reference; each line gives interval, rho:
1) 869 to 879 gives -5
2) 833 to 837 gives -16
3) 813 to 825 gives -8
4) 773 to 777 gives 10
